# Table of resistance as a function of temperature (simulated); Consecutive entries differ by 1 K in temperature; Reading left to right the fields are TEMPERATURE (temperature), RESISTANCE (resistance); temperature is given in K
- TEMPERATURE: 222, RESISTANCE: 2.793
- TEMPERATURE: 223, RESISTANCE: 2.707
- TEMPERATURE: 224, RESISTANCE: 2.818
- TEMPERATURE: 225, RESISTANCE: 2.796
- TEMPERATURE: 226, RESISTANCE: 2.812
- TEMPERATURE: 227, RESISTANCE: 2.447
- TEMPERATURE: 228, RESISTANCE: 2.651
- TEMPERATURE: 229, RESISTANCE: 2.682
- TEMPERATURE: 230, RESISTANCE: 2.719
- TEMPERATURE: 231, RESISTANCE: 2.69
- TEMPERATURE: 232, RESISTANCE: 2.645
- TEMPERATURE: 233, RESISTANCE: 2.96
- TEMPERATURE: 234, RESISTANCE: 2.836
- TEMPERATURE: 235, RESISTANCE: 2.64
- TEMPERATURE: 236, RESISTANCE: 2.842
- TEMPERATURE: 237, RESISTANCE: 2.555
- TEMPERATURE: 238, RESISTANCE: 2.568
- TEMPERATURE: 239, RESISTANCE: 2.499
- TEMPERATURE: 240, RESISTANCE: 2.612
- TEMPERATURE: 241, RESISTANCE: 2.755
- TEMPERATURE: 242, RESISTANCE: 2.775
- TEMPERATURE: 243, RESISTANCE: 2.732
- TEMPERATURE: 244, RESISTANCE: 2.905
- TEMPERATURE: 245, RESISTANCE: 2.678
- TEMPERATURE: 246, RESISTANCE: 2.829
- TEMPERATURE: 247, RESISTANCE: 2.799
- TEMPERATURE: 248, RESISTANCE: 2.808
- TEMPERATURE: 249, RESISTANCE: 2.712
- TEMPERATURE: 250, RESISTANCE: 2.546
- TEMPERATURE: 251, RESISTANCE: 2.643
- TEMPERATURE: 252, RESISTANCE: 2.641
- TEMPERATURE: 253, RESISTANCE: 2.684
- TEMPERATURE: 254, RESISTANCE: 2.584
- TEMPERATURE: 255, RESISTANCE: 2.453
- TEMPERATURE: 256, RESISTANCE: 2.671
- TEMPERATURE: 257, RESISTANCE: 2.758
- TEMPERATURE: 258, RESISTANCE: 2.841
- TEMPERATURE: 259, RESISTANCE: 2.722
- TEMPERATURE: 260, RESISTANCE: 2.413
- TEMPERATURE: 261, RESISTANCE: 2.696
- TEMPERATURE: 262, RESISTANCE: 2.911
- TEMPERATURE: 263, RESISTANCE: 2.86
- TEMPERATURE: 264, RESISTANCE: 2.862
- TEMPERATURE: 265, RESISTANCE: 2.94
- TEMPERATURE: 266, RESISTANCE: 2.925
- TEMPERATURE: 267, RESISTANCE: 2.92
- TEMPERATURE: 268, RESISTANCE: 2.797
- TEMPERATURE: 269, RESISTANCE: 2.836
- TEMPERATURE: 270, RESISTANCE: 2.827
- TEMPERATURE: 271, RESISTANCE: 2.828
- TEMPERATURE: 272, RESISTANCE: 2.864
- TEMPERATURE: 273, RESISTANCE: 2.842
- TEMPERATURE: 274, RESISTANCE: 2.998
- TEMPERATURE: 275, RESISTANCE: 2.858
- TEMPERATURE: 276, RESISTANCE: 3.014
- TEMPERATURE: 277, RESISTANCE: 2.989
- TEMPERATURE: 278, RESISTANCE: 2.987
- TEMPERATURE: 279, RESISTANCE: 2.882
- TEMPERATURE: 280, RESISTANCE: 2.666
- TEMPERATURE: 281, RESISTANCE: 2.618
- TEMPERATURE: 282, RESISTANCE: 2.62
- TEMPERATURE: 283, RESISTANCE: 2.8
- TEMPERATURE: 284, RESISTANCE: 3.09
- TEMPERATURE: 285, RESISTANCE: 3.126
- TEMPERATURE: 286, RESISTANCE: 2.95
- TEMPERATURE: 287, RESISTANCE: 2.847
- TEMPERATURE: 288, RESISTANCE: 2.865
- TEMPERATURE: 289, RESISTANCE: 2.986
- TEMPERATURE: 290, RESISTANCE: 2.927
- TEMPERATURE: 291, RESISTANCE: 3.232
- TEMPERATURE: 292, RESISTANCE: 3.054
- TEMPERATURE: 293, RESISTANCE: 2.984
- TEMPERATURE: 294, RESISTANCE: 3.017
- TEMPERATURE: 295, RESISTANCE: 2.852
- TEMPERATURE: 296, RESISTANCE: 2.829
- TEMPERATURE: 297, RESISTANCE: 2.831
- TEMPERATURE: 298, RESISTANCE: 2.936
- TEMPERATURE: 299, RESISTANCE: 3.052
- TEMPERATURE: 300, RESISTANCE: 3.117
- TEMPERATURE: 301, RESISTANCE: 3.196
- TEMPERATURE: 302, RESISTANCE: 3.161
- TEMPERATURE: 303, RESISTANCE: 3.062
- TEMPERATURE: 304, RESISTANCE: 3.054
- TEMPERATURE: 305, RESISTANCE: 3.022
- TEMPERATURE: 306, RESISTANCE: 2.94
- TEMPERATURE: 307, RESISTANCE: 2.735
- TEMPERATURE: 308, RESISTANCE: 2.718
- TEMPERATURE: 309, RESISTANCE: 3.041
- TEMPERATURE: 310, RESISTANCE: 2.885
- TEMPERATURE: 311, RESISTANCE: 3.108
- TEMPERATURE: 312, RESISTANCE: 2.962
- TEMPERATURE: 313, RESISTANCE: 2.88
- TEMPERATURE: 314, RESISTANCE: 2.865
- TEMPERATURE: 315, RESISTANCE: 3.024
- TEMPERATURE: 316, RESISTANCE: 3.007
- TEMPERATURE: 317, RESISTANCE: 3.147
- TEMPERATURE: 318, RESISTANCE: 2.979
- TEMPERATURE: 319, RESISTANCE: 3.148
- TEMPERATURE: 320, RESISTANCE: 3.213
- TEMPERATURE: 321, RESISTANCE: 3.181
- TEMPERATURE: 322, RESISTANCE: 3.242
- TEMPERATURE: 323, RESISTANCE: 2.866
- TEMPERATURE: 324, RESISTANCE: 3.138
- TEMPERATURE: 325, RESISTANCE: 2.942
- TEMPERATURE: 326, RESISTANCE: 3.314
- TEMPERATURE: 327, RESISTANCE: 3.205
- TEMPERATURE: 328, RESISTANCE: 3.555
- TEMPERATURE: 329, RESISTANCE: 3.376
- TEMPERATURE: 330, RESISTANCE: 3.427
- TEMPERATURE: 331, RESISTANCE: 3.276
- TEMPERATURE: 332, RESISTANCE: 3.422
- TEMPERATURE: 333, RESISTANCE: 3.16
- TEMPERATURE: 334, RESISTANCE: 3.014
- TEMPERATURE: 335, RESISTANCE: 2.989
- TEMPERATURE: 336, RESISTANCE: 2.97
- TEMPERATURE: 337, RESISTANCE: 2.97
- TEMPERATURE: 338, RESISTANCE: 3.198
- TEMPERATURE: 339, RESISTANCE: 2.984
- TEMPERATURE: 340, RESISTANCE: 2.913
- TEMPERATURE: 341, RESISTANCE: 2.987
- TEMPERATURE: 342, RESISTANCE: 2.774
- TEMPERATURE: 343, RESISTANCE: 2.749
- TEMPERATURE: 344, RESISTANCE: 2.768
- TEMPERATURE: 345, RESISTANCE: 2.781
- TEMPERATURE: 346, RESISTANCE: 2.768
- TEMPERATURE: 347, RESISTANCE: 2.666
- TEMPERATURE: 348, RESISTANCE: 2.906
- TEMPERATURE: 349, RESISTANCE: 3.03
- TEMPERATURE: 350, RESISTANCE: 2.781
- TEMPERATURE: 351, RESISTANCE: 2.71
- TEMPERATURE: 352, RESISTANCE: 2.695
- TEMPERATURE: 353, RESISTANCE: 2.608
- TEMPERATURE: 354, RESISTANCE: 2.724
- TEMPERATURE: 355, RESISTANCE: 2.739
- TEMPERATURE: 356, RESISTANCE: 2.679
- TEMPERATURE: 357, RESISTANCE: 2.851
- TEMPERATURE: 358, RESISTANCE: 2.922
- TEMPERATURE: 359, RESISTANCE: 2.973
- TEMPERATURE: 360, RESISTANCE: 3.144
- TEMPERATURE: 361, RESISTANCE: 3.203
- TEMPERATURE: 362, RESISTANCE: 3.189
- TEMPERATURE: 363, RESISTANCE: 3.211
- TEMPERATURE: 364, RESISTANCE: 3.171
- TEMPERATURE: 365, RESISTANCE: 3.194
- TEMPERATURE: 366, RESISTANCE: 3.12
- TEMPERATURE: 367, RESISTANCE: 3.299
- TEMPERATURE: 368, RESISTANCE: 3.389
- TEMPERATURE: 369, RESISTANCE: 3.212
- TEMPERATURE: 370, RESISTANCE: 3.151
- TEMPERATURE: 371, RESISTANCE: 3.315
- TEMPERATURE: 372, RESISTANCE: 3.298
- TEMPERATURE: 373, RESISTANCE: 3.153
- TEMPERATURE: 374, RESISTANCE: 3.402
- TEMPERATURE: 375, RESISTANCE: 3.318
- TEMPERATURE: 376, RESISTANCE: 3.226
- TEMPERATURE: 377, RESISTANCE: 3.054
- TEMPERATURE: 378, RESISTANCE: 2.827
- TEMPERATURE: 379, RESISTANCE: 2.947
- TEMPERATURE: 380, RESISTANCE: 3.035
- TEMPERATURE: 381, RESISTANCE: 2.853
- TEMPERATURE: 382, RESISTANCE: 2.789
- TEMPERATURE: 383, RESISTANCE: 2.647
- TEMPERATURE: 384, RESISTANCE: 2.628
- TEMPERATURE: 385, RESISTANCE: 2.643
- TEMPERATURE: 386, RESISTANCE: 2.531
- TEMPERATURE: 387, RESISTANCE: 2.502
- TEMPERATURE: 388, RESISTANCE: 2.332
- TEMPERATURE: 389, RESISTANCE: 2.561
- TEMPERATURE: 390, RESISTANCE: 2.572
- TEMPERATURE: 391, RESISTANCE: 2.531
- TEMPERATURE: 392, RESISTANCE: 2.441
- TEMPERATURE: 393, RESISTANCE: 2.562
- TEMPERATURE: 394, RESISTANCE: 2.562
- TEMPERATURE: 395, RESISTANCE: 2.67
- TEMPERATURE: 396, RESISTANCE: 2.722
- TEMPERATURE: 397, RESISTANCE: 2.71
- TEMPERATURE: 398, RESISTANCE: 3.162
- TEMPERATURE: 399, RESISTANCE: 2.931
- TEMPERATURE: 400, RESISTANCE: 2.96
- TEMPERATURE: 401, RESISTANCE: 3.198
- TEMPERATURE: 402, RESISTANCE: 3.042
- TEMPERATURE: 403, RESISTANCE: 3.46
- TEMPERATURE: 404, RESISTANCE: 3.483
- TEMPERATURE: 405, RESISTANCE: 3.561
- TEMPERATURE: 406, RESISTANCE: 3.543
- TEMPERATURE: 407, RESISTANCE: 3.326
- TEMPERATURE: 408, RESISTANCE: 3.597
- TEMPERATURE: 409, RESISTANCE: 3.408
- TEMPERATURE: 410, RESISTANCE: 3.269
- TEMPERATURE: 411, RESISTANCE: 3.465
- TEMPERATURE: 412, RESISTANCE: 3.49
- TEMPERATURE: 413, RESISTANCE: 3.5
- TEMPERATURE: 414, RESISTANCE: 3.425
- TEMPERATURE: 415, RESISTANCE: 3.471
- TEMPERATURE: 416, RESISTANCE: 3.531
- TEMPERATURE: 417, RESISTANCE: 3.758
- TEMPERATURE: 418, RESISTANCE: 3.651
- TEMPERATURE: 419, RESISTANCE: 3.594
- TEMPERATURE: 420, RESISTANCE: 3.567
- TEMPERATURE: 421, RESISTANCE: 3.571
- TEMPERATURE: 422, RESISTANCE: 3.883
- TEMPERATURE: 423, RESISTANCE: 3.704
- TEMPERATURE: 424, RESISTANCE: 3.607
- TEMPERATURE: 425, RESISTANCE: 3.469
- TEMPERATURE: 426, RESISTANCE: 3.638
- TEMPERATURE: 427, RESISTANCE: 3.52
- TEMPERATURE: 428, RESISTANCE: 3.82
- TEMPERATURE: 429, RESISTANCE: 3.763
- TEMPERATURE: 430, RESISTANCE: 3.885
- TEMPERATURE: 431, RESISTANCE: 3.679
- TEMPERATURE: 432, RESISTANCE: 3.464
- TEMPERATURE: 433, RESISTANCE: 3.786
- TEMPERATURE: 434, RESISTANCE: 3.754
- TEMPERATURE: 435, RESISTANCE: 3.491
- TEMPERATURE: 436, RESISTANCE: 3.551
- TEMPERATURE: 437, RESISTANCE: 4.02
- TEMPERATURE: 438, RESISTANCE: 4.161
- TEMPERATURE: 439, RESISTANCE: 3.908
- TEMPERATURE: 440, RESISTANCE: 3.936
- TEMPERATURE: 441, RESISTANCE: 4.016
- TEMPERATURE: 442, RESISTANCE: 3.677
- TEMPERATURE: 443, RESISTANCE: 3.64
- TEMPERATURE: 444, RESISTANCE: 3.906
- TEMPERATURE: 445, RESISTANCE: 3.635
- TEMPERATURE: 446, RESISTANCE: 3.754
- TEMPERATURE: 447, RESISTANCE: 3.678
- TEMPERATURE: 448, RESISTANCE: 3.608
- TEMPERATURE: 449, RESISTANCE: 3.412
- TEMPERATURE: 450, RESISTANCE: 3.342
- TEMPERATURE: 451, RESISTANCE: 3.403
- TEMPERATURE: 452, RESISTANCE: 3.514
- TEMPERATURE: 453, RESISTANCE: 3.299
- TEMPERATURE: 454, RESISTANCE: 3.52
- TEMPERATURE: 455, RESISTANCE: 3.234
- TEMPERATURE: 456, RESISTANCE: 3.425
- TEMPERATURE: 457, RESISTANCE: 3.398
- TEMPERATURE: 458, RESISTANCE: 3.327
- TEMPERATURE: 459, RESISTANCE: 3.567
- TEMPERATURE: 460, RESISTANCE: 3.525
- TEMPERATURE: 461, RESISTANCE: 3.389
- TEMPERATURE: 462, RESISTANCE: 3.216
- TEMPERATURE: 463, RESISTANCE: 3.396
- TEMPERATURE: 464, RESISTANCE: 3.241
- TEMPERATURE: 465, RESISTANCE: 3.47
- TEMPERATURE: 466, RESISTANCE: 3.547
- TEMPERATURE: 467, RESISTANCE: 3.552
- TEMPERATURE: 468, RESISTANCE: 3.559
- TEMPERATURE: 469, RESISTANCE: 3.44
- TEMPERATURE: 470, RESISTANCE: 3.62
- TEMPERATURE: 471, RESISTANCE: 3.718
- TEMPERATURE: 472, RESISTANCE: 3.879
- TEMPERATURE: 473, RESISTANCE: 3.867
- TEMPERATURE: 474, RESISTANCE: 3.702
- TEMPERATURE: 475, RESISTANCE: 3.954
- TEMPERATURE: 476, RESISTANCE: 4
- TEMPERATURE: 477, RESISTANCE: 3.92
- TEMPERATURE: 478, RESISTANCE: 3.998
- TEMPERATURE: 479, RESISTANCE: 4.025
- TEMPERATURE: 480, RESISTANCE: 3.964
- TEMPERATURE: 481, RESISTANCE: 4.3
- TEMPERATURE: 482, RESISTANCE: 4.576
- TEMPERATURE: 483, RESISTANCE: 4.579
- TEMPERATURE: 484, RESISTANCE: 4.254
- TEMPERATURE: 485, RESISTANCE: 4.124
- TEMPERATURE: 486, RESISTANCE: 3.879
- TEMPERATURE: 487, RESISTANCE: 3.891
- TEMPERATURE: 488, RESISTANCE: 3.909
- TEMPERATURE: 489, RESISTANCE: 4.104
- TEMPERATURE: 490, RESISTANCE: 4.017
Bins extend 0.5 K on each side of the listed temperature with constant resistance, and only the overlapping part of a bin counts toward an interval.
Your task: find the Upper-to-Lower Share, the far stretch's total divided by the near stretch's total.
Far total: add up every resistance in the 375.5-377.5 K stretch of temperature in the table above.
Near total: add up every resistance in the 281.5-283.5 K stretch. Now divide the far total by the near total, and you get 1.16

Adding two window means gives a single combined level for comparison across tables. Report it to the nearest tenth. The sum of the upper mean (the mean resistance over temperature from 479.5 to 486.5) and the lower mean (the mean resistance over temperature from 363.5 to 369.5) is 7.5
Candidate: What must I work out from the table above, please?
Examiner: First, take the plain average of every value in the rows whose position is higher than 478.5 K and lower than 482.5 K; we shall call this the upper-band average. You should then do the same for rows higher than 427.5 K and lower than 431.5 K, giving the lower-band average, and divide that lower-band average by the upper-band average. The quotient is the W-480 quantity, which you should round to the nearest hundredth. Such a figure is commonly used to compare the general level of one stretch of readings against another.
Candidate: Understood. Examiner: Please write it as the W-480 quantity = 0.90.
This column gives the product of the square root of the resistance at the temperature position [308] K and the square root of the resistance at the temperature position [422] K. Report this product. 3.25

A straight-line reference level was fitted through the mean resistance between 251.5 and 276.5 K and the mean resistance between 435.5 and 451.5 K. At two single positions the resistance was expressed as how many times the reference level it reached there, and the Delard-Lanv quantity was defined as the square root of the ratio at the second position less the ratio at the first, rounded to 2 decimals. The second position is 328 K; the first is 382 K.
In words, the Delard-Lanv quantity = 0.56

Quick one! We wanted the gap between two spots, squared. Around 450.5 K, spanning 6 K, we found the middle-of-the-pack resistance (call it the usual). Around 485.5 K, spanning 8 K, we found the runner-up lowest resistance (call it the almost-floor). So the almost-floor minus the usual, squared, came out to 0.2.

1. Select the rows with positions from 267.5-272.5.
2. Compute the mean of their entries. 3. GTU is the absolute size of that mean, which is 2.83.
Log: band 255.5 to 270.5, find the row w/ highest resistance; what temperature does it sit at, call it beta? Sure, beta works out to 265 K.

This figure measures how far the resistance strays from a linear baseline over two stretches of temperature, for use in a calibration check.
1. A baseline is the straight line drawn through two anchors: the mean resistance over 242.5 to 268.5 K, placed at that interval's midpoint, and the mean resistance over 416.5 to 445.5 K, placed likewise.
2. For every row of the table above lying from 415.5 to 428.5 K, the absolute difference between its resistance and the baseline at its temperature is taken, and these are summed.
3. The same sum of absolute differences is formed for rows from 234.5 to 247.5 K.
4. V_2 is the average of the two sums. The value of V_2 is 1.3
